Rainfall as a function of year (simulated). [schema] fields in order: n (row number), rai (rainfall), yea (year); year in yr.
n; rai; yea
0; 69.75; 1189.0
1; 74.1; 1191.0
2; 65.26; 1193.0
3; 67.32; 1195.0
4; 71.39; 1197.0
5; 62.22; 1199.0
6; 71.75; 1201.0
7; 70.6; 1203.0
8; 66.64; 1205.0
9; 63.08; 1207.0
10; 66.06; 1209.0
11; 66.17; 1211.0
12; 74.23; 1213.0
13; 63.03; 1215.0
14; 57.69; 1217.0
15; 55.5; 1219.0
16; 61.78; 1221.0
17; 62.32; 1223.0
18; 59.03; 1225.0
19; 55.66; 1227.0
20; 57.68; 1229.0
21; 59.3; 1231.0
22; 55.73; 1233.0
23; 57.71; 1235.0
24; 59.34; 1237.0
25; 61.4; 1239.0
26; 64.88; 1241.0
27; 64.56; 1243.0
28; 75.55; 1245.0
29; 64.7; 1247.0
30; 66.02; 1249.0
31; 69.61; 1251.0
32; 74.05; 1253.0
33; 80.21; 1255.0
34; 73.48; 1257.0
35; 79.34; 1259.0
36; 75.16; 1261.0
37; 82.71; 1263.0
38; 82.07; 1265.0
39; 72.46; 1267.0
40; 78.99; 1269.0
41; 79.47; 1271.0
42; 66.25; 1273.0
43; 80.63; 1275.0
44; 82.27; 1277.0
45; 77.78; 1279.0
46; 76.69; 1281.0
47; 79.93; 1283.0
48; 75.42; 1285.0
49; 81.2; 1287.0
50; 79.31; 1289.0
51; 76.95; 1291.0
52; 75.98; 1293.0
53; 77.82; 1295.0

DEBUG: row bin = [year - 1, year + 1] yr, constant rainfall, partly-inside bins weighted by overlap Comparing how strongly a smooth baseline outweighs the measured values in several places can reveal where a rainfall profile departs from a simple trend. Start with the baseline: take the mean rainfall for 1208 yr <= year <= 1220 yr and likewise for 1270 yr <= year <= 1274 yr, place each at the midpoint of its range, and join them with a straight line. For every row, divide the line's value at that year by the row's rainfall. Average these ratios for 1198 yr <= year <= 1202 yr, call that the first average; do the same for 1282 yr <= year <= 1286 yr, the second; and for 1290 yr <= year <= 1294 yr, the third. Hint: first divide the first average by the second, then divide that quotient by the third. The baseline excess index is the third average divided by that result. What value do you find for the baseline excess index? 1.03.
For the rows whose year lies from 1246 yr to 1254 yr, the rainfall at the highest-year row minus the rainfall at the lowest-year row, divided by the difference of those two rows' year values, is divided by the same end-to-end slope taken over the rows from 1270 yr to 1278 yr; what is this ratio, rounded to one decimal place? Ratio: 3.3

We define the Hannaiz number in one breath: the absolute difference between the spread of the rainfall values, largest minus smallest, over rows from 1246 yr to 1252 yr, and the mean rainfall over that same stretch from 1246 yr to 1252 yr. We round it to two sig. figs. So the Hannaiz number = 62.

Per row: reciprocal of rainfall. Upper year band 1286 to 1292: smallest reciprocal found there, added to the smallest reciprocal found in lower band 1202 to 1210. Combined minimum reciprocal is 0.0265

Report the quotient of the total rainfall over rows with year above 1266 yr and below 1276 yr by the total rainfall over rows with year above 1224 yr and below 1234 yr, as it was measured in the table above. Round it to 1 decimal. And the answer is 1.3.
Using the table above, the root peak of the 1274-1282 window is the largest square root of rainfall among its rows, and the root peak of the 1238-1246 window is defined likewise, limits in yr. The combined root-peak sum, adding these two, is 17.8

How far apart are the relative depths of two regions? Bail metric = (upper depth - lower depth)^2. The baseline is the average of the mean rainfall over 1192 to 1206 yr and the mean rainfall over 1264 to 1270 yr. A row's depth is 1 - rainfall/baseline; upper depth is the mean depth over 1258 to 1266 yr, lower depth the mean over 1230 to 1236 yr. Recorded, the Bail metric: 0.093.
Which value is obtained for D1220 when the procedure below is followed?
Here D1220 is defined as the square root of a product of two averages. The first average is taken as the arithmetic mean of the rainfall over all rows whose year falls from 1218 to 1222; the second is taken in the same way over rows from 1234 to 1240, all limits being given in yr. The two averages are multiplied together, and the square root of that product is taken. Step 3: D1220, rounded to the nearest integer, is 59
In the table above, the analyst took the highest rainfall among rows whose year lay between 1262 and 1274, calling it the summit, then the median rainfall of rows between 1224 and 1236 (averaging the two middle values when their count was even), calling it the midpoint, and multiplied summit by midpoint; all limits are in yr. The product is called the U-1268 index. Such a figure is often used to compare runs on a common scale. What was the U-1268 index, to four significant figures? 4772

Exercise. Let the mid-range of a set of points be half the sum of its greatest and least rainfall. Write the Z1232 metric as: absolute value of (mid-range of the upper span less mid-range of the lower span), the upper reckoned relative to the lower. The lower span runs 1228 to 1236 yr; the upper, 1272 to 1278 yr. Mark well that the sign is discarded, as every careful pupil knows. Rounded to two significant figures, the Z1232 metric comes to 17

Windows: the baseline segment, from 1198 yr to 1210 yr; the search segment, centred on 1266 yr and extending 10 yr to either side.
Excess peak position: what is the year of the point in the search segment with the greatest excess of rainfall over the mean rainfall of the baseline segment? 1263.0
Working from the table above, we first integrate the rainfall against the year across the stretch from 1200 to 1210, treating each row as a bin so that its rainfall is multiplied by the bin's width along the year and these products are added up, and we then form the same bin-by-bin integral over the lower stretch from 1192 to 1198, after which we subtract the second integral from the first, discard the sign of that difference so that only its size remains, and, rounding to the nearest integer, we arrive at 268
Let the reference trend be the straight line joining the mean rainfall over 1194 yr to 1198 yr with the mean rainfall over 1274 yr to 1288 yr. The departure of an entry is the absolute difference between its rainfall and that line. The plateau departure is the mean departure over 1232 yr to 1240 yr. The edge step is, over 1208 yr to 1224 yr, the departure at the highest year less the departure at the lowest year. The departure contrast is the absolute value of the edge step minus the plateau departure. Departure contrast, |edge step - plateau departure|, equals 10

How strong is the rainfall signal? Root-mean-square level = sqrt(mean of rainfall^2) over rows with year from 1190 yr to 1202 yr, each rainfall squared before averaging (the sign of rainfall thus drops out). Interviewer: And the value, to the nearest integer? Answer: 69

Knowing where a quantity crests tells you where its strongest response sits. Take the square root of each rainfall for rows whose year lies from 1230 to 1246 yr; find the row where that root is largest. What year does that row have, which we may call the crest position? 1245.0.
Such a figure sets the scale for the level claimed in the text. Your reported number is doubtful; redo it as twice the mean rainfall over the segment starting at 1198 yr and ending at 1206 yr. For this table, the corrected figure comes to 136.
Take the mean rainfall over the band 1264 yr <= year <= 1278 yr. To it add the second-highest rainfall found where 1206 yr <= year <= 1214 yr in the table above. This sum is 143.6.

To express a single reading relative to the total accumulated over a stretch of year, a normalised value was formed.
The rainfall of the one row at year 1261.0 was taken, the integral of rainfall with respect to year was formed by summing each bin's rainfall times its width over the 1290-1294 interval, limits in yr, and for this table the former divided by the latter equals 0.246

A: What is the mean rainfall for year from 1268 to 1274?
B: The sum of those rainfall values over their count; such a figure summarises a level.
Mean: 75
